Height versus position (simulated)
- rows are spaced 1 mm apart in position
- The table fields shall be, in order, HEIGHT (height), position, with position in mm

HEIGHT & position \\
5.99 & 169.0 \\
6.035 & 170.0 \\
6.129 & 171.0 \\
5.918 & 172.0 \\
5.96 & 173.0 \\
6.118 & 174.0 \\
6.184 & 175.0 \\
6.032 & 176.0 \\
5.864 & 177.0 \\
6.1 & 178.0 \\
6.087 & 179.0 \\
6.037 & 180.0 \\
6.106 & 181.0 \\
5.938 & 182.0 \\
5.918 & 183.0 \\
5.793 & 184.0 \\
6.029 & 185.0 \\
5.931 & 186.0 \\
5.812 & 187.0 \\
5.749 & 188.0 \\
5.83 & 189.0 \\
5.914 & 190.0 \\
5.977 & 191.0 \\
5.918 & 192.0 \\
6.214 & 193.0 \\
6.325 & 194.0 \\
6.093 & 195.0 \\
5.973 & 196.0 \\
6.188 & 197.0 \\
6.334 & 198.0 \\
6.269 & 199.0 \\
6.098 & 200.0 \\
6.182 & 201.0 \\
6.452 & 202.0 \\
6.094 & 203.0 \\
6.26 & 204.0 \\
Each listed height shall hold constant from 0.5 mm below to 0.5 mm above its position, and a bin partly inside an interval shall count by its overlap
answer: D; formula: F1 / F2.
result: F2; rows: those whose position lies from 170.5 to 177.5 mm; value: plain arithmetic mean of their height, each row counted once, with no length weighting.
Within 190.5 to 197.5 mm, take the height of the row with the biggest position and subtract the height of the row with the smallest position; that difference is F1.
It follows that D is 0.03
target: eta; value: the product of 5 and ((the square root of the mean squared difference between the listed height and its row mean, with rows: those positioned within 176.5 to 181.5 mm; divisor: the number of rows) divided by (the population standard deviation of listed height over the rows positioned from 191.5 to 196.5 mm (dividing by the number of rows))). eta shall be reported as 3.0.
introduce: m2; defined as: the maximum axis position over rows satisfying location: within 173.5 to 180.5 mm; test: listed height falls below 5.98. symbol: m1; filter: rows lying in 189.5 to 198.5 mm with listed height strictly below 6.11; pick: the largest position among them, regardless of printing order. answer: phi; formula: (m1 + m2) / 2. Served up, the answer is 186.5 mm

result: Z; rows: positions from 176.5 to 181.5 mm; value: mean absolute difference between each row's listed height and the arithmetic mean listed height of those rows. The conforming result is 0.071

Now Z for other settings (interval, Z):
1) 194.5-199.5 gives 0.111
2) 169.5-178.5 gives 0.084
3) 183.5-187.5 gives 0.089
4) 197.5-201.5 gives 0.081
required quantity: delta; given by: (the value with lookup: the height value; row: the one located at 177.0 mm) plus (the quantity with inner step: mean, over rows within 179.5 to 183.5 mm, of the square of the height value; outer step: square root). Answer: 11.9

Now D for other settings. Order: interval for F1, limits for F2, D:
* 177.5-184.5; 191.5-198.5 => -0.05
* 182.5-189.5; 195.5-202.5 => -0.01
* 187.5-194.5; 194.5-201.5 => 0.09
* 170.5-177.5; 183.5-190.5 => -0.05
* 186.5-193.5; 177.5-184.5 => 0.07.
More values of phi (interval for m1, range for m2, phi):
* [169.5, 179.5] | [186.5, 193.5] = 185.5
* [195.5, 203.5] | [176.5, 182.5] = 192.5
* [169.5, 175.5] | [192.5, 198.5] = 184.5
